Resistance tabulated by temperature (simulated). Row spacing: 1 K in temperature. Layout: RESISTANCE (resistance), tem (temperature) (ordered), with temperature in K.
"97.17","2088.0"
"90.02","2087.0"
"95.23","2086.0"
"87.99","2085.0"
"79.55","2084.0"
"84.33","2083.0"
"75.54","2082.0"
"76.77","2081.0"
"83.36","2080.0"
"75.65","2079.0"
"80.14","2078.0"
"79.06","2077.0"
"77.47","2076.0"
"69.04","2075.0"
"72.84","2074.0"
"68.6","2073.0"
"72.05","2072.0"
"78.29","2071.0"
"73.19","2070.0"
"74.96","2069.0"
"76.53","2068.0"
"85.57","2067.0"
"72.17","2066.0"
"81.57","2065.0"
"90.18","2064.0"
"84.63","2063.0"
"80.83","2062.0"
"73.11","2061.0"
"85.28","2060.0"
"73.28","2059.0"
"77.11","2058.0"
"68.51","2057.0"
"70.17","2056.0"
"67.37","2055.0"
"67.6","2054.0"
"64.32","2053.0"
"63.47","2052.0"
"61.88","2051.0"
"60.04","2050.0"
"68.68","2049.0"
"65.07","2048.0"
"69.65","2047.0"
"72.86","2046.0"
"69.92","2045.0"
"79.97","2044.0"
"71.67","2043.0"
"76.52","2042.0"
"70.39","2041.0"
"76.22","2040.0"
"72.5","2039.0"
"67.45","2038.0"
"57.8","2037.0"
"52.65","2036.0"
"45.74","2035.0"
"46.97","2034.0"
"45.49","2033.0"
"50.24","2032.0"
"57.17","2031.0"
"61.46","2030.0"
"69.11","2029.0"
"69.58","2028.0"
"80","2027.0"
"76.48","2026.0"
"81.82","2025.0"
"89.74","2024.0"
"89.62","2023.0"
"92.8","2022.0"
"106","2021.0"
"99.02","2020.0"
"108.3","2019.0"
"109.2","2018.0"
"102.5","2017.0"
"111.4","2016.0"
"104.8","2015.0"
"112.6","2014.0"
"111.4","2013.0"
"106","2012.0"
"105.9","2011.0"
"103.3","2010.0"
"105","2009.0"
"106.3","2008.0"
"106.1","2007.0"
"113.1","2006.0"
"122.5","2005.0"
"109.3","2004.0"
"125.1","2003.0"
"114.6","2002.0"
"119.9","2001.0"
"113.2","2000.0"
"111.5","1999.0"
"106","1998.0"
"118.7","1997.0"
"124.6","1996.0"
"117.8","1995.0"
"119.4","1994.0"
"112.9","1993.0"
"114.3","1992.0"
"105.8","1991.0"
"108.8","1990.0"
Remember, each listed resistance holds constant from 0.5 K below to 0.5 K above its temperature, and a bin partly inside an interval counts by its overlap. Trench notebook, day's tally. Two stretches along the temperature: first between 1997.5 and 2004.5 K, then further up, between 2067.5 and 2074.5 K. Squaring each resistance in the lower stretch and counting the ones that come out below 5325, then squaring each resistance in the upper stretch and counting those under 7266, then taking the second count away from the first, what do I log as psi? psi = -7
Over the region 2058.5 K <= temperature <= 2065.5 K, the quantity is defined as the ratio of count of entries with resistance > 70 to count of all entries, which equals 1.00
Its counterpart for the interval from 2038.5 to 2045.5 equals 0.86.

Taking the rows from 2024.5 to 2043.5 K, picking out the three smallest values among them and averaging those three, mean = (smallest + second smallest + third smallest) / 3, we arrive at 46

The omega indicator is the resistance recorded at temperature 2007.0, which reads 106.1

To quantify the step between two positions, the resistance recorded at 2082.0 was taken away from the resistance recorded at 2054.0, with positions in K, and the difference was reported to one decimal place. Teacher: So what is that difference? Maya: -7.9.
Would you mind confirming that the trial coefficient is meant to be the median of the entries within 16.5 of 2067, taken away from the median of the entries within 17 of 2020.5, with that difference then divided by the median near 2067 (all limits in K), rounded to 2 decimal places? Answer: 0.33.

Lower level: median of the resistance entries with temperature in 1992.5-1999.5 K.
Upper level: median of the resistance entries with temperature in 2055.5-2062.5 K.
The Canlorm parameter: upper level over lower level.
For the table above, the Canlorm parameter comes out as 0.62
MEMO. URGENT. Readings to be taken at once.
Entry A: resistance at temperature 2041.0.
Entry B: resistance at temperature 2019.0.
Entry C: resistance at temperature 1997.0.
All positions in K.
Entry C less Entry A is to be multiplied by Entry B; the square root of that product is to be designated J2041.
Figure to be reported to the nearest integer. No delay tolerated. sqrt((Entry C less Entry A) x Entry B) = 72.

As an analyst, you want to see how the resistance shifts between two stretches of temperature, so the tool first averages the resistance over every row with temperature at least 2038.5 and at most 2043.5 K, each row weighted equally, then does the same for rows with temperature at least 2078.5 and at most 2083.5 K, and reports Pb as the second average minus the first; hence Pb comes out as 6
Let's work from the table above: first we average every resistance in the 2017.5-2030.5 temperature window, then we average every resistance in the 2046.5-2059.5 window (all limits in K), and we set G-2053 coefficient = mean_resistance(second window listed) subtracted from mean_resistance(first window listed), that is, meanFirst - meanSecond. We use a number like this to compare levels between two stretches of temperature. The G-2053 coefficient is 20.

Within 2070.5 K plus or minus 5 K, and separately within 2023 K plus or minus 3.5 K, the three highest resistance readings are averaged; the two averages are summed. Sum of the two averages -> 179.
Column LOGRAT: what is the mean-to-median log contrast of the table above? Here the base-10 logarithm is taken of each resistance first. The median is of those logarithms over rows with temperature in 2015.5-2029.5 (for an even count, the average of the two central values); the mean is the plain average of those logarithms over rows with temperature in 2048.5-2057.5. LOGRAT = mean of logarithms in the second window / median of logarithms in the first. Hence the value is 0.93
